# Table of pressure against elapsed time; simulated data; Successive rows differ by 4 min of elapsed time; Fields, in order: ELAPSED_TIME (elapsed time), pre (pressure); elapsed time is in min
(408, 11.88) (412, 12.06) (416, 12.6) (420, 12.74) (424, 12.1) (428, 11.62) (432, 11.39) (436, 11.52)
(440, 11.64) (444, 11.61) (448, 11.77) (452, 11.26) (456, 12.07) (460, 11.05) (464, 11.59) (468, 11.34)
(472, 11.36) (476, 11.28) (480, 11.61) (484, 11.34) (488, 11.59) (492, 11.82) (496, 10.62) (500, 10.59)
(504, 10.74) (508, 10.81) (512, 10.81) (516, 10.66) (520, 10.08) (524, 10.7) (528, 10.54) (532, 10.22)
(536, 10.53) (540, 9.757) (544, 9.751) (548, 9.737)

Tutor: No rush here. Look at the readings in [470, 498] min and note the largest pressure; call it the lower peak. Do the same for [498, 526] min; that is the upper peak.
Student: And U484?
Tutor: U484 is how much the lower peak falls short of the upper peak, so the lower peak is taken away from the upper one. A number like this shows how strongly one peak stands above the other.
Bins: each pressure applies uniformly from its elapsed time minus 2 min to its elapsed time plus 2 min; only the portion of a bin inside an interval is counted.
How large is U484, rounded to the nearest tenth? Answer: -1.0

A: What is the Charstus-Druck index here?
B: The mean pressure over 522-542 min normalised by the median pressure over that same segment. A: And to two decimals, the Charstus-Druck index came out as 0.98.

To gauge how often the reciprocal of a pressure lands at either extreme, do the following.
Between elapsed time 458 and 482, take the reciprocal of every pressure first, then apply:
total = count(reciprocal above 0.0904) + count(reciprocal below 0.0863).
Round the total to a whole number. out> 3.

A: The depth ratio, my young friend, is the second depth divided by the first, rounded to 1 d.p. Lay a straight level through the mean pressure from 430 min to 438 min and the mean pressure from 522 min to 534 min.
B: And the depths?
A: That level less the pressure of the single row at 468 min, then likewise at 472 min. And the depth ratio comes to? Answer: 1.3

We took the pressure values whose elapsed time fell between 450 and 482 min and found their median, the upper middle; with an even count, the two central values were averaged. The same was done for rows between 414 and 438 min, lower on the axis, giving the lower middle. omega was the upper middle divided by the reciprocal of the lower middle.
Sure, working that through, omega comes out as 135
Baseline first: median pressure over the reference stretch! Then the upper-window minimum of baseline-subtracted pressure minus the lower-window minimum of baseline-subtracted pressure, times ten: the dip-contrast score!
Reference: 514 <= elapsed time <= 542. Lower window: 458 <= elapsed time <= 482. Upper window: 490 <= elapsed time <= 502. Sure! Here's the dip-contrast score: -5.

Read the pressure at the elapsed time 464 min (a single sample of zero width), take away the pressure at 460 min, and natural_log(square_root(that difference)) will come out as -0.31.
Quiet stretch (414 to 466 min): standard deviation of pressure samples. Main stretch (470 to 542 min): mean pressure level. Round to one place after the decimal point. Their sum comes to 11.3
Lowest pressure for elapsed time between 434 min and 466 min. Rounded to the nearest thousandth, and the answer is 11.050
